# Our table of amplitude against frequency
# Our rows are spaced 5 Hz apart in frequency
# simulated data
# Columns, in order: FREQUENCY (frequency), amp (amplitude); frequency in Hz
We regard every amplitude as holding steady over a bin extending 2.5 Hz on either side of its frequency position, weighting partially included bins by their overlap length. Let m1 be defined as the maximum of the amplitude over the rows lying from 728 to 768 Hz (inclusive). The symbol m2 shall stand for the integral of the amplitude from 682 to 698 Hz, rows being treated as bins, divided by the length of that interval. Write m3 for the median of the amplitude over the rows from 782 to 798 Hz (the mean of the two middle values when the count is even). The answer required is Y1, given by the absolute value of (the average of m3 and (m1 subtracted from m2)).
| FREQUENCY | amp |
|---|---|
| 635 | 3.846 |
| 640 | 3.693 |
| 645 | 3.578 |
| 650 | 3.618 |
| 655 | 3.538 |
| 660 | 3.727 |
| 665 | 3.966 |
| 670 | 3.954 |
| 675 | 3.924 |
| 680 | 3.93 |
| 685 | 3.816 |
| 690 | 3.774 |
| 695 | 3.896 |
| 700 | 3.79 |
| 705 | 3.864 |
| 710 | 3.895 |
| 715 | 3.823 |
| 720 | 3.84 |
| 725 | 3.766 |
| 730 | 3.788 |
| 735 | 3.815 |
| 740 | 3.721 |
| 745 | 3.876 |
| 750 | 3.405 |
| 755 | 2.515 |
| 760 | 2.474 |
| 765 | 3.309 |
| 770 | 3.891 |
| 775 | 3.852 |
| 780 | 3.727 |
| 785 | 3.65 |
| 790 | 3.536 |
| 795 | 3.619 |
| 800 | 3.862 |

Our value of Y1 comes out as 1.79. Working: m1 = 3.876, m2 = 3.8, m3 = 3.62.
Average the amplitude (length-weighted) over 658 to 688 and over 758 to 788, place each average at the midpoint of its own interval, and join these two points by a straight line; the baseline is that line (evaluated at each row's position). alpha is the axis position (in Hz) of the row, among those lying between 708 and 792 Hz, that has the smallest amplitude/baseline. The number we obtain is 760 Hz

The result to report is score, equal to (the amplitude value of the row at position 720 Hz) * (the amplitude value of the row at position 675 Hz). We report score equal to 15.1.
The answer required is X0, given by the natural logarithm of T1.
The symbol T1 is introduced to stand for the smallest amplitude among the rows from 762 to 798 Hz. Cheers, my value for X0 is 1.20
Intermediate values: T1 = 3.309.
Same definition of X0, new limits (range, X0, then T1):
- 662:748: 1.31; 3.721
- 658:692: 1.32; 3.727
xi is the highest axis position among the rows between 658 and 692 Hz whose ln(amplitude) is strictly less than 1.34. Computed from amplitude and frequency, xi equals 690 Hz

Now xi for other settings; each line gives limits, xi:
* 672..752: 750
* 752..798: 795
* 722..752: 750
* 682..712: 700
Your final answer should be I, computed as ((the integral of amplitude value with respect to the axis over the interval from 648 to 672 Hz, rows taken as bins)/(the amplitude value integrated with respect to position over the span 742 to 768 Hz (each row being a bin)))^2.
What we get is 1.2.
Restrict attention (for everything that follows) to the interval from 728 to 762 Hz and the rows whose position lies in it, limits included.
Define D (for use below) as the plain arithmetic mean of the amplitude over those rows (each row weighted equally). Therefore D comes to 3.37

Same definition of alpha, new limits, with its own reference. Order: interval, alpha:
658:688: 660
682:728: 690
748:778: 760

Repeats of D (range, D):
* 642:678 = 3.76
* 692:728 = 3.84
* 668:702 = 3.87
